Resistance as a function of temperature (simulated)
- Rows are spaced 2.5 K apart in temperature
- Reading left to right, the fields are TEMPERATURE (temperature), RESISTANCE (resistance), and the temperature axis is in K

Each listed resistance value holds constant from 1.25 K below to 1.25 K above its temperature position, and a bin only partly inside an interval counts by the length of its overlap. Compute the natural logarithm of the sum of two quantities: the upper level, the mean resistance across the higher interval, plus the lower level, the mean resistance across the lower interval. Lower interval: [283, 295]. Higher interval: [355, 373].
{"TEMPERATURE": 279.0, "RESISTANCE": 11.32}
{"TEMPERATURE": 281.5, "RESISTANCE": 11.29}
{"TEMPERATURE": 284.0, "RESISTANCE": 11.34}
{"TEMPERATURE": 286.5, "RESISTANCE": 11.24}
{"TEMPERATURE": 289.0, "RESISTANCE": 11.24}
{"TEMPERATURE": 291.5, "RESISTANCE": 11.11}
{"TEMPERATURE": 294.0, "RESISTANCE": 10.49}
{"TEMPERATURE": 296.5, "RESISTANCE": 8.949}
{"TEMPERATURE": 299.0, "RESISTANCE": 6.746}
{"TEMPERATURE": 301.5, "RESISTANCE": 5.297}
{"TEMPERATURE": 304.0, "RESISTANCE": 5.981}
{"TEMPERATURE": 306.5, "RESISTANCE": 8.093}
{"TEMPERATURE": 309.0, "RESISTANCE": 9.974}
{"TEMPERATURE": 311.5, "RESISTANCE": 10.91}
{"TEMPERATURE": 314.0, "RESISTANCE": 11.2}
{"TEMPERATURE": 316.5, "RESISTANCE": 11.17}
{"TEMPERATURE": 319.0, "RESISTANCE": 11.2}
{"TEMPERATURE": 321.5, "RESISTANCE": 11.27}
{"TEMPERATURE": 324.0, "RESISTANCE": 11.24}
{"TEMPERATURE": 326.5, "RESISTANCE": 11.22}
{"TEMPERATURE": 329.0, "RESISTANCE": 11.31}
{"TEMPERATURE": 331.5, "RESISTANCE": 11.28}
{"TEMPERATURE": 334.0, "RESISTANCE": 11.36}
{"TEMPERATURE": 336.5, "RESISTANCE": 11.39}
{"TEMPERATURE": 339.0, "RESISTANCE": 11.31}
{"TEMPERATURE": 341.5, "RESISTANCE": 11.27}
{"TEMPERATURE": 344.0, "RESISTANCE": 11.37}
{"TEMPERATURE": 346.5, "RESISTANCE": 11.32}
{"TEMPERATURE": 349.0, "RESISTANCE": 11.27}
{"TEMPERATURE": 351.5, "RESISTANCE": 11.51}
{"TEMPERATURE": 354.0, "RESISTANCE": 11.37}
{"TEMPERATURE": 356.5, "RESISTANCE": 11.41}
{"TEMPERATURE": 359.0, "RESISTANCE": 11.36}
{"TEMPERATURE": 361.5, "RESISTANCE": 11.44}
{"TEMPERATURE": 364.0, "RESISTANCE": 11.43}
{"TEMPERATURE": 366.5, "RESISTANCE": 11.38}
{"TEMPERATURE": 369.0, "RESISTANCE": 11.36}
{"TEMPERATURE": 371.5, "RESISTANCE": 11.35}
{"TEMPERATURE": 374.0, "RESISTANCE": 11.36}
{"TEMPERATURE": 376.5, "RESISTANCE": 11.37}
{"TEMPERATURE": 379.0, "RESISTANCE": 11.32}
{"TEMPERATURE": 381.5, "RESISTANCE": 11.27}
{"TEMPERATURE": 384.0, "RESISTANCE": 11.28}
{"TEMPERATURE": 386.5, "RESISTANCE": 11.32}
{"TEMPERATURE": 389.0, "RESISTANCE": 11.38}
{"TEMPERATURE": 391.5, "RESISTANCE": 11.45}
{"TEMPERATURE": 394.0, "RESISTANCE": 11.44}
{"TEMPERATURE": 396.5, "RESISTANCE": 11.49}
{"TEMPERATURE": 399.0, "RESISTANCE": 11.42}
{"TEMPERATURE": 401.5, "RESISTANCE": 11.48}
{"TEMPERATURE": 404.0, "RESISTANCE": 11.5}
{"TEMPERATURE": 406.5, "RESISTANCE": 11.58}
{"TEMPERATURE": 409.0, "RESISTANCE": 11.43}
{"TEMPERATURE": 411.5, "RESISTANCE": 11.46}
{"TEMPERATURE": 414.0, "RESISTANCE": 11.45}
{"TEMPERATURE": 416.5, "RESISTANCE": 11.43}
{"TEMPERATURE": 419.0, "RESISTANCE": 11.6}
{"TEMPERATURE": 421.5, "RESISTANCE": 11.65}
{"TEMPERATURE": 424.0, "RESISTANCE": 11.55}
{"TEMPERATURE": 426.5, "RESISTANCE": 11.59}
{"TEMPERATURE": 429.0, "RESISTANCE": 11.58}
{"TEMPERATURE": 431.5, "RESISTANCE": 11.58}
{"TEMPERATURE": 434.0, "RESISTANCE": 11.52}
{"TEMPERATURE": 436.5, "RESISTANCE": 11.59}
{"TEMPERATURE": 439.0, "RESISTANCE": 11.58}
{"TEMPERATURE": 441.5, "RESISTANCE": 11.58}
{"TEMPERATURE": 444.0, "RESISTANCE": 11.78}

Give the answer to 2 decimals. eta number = 3.11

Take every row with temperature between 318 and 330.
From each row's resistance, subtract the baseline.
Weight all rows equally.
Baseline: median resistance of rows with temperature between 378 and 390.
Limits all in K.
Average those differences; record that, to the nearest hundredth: -0.07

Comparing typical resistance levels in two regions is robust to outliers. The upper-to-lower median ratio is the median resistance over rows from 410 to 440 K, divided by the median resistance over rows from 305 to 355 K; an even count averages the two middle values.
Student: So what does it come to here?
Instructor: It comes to 1.03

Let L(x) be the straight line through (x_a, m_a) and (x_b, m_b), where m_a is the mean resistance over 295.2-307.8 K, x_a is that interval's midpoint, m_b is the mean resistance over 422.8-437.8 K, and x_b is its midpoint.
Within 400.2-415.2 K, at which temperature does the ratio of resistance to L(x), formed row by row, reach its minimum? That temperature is 414.0 K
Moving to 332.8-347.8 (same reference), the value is 346.5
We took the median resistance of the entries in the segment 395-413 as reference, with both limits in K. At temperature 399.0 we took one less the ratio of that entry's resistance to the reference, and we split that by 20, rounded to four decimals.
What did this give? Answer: 0.0003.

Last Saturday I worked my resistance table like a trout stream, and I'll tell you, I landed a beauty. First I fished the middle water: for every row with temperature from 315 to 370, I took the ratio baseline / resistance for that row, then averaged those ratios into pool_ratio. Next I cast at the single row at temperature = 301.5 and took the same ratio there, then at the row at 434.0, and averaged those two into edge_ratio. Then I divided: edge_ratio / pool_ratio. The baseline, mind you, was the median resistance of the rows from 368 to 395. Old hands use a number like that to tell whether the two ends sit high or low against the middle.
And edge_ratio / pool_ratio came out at 1.56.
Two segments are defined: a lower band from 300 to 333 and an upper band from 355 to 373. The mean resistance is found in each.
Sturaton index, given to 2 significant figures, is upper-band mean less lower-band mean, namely 1.4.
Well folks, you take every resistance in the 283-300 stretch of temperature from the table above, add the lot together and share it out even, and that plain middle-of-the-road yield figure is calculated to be 10.2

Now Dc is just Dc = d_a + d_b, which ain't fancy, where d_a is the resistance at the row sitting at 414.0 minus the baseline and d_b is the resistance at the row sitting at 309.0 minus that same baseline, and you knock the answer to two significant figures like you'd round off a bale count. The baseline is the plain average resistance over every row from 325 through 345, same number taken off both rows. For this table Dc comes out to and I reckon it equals -1.2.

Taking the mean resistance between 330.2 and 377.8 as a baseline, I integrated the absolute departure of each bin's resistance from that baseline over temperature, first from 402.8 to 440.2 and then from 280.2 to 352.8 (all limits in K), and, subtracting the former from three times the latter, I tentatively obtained 193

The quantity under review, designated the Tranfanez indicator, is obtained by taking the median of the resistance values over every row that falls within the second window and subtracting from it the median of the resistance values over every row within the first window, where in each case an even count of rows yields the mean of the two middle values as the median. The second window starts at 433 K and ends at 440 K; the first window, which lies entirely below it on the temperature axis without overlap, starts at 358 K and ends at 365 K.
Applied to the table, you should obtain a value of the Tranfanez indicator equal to 0.15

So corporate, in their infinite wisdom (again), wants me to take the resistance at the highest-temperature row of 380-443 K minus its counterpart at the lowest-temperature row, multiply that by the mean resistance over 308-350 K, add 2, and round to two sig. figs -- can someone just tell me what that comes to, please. 5.5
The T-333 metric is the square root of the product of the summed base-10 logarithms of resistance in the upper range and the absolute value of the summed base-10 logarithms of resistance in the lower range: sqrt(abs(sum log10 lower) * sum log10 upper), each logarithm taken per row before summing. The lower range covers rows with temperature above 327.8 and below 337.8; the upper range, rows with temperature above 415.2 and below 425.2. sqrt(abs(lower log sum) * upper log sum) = 4.23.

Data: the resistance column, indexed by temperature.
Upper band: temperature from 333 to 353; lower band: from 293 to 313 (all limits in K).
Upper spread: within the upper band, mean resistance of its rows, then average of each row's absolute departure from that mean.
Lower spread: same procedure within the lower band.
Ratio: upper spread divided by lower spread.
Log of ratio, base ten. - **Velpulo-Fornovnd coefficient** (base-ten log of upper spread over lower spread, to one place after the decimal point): -1.5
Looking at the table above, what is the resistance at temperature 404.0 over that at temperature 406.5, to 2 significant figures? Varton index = 0.99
